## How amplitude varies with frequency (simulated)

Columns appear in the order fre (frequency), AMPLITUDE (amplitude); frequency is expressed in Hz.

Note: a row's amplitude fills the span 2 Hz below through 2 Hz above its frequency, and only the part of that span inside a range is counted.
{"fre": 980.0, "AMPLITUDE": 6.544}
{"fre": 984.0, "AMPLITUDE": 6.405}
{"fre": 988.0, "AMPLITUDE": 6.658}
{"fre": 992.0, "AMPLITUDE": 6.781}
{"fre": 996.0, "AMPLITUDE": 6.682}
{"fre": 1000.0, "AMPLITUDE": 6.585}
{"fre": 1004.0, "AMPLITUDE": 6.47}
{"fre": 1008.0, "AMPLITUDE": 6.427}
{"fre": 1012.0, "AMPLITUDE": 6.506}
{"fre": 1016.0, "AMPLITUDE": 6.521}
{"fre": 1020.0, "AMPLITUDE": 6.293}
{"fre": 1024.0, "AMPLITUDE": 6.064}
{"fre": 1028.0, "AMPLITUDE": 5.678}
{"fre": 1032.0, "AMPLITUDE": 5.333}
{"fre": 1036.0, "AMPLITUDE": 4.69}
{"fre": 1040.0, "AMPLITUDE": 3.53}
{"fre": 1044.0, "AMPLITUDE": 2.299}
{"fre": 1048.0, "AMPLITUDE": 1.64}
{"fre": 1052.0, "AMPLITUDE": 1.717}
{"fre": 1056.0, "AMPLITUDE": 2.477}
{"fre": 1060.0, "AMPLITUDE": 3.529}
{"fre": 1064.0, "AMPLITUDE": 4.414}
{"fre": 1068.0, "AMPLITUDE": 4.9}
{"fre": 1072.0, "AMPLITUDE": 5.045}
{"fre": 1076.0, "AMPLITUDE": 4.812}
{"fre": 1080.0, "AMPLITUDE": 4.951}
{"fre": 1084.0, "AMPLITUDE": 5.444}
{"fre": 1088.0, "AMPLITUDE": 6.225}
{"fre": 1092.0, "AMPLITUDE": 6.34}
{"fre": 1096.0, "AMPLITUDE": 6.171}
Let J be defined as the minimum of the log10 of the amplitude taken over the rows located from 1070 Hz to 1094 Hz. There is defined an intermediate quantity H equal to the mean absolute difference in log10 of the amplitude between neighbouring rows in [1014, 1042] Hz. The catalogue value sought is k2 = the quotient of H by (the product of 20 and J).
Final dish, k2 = 0.003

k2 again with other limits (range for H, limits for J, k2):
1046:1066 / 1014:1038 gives 0.008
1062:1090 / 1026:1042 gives 0.003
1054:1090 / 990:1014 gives 0.003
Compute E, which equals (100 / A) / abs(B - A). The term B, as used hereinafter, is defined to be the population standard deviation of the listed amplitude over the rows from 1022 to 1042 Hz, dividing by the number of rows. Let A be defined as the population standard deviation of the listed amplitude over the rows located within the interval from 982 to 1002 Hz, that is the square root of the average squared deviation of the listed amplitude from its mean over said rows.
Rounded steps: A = 0.1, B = 0.89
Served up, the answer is 1046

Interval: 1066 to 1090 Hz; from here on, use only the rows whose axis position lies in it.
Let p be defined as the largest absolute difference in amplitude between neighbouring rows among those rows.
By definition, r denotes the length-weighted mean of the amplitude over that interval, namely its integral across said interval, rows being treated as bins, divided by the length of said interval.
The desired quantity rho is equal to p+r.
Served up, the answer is 6.0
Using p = 0.8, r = 5.2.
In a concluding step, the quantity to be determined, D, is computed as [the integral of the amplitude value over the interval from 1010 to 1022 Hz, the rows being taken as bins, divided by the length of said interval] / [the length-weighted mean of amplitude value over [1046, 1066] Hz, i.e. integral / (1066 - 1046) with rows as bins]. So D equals 2.3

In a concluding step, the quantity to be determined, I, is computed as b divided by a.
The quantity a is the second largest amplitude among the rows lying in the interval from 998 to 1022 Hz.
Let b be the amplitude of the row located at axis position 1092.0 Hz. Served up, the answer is 0.97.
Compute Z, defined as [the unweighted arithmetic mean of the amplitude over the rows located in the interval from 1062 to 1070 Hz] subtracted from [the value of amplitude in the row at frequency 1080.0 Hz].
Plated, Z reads 0.3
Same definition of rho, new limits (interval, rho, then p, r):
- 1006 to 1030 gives 6.6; 0.4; 6.2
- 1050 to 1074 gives 4.7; 1.1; 3.7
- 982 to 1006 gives 6.8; 0.3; 6.6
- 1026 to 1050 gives 5.1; 1.2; 3.9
